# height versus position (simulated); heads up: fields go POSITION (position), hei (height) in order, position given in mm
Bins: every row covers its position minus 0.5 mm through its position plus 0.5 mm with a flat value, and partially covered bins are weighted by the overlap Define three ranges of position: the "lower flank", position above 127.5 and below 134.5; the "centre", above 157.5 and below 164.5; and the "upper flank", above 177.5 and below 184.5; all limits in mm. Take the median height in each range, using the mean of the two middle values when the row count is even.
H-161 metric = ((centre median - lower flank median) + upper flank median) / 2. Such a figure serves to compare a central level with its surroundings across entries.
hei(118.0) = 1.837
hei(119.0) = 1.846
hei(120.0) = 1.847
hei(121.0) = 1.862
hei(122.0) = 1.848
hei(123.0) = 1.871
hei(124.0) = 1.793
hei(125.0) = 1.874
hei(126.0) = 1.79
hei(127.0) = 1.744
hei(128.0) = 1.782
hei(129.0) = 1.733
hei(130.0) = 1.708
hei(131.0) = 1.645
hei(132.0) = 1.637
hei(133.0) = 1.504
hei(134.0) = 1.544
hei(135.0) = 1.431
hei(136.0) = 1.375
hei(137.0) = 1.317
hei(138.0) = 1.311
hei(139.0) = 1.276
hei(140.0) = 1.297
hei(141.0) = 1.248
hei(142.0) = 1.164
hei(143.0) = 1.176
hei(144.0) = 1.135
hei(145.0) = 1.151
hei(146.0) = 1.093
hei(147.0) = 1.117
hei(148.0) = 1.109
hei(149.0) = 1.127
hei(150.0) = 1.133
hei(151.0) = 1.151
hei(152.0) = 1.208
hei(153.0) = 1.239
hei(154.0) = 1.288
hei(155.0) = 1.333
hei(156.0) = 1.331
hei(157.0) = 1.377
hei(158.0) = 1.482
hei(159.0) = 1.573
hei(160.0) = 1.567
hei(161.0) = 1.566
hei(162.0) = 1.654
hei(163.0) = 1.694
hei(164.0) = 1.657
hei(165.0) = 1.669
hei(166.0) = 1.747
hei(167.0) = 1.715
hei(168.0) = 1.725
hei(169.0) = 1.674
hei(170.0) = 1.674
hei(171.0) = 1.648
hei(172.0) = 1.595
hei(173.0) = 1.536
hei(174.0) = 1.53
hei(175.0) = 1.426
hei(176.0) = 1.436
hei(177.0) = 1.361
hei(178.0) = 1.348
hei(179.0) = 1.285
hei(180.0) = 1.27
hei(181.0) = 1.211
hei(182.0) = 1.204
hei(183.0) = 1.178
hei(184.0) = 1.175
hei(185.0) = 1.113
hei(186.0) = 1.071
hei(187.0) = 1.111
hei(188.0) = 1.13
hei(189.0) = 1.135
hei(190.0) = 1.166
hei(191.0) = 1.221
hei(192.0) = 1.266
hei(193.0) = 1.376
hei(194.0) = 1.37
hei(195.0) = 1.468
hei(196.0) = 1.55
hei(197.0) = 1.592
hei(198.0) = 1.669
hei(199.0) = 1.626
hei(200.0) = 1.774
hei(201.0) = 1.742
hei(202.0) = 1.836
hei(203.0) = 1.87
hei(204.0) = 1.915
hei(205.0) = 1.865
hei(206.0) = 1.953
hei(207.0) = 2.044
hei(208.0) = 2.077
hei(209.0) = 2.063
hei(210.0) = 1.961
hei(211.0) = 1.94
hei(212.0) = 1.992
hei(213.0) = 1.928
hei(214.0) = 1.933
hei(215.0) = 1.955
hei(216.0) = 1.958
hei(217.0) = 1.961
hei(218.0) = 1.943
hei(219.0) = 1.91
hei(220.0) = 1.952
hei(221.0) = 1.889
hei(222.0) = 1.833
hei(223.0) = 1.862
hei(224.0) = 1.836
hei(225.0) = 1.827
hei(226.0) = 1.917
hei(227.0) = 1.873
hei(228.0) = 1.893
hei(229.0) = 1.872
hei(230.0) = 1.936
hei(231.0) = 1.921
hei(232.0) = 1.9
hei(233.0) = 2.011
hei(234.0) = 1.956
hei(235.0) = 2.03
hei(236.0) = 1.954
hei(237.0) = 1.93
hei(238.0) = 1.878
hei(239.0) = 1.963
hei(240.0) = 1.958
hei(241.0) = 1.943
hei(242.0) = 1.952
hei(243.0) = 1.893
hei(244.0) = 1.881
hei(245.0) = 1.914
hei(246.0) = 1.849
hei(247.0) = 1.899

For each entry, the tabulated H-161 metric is 0.57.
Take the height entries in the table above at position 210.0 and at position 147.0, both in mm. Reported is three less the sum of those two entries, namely -0.1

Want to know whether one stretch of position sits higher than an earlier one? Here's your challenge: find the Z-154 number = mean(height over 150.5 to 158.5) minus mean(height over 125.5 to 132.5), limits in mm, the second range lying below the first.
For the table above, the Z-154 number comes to -0.4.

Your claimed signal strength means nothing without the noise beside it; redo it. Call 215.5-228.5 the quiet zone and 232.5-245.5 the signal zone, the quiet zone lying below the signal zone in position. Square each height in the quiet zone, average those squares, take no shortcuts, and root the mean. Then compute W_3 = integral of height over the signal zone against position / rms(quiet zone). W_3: 13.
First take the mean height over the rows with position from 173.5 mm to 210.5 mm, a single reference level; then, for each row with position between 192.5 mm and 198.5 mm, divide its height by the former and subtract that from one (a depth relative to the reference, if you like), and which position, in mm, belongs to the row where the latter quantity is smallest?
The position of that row 198.0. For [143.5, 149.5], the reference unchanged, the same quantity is 145.0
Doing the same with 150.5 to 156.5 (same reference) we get 155.0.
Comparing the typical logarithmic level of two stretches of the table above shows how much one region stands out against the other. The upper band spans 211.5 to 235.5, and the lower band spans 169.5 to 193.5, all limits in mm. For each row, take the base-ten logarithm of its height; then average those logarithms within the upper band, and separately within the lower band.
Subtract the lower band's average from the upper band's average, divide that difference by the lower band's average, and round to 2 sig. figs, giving 1.5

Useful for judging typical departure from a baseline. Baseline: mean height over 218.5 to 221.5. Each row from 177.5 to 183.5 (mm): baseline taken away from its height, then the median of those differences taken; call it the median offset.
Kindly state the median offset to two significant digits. -0.68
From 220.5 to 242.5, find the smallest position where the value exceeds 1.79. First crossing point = 221.0 mm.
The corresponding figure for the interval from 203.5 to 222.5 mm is 204.0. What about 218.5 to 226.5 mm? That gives 219.0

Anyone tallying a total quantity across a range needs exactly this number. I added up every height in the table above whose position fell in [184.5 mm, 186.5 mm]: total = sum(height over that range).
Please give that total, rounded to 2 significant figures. 2.2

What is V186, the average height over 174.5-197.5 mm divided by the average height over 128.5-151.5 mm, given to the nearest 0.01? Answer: 0.97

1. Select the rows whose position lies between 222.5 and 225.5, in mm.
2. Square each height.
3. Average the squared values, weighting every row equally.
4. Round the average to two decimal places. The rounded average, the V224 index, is 3.39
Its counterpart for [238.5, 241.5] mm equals 3.82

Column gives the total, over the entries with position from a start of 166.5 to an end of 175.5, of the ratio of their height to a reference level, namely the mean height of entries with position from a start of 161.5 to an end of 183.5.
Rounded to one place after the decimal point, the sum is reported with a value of 9.6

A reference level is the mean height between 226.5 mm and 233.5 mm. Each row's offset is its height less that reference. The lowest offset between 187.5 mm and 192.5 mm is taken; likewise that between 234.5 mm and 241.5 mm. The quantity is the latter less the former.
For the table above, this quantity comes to 0.7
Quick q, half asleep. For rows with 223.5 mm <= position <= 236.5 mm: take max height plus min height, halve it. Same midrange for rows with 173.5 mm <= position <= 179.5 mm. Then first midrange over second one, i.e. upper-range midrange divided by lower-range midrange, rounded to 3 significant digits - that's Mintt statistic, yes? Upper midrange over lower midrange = 1.37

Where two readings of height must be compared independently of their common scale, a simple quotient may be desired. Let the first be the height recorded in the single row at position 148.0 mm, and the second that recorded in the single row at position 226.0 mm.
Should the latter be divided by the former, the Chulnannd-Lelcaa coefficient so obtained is 1.7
